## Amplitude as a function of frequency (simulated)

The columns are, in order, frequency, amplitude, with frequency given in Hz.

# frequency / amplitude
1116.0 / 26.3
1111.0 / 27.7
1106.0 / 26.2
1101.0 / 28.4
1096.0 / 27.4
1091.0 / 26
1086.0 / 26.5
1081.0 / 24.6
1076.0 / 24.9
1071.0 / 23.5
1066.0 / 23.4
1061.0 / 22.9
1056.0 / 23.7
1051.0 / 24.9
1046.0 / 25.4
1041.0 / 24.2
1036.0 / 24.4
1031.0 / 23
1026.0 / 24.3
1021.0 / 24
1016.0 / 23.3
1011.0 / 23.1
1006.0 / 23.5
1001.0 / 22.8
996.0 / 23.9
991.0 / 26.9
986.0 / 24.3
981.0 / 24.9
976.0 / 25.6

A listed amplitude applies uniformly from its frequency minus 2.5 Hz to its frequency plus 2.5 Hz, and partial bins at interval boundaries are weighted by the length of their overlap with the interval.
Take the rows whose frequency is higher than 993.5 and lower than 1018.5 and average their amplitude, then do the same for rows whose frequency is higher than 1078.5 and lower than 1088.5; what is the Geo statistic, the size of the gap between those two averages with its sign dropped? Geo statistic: 2.2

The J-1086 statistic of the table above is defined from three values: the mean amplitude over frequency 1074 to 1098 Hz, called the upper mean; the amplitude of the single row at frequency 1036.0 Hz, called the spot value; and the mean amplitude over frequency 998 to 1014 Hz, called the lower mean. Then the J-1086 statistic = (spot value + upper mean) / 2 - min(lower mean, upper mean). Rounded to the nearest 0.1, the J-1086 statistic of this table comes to 2.0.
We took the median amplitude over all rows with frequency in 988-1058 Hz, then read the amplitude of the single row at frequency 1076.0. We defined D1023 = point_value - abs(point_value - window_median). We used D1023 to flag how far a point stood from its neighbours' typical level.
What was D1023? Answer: 23.95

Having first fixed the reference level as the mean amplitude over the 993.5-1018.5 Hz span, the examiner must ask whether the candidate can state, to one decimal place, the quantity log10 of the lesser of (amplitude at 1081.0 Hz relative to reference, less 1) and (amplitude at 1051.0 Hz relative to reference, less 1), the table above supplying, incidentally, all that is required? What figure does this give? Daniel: -1.3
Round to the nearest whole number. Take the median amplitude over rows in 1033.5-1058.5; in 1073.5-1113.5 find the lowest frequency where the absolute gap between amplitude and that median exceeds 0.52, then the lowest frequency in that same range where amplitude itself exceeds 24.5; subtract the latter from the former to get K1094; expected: 10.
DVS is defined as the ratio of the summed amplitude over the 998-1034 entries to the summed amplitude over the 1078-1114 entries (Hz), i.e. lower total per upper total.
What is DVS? 0.88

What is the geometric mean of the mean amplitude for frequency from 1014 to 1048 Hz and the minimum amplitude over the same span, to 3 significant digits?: 23.5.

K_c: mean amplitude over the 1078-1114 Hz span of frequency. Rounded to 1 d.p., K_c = 26.7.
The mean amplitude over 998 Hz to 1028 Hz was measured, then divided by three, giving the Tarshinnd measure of 7.8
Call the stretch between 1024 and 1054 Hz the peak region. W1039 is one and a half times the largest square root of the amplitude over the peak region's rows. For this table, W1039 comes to 7.6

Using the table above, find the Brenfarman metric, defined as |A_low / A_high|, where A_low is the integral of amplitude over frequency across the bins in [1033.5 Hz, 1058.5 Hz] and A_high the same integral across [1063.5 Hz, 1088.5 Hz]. 1.00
